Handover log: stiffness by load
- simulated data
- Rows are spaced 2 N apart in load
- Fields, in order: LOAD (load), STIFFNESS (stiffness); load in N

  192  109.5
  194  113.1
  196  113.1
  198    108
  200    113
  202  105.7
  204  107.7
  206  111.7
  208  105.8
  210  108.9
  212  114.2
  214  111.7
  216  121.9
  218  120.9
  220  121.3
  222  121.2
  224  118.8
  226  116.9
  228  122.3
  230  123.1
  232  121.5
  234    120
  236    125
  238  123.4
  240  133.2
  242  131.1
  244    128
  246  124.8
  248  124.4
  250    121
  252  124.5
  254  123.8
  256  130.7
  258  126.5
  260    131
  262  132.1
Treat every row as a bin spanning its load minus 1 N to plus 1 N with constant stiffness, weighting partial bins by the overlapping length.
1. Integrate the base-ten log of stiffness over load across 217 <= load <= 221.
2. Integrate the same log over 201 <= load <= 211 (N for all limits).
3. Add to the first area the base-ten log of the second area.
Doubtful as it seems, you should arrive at 10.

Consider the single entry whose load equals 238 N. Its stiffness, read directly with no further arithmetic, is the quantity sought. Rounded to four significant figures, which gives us 123.4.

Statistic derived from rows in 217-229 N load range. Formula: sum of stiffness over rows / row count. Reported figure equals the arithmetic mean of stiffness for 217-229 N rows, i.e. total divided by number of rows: 120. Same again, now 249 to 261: 126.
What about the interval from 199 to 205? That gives 109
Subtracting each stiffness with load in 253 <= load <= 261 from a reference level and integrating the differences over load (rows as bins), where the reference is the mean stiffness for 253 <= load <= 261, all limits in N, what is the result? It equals 0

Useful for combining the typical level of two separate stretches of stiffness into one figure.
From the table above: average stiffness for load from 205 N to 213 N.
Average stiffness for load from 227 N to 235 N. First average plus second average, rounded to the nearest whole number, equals 232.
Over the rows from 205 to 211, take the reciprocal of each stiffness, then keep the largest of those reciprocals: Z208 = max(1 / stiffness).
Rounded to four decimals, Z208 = 0.0095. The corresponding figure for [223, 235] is 0.0086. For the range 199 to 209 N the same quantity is 0.0095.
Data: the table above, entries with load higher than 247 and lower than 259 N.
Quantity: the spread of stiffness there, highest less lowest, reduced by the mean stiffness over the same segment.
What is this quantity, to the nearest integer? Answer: -115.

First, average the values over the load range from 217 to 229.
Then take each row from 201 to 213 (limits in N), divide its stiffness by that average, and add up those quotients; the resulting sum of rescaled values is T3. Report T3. 5.44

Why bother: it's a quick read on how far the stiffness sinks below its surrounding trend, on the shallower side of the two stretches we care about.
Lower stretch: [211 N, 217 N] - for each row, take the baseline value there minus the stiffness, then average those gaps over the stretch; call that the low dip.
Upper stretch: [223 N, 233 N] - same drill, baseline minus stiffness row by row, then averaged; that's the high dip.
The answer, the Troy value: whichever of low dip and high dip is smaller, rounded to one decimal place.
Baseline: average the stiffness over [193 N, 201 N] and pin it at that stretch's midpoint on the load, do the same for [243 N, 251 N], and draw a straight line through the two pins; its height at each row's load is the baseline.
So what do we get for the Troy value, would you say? -0.8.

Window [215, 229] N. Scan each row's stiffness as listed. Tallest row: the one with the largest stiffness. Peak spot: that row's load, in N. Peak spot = 228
